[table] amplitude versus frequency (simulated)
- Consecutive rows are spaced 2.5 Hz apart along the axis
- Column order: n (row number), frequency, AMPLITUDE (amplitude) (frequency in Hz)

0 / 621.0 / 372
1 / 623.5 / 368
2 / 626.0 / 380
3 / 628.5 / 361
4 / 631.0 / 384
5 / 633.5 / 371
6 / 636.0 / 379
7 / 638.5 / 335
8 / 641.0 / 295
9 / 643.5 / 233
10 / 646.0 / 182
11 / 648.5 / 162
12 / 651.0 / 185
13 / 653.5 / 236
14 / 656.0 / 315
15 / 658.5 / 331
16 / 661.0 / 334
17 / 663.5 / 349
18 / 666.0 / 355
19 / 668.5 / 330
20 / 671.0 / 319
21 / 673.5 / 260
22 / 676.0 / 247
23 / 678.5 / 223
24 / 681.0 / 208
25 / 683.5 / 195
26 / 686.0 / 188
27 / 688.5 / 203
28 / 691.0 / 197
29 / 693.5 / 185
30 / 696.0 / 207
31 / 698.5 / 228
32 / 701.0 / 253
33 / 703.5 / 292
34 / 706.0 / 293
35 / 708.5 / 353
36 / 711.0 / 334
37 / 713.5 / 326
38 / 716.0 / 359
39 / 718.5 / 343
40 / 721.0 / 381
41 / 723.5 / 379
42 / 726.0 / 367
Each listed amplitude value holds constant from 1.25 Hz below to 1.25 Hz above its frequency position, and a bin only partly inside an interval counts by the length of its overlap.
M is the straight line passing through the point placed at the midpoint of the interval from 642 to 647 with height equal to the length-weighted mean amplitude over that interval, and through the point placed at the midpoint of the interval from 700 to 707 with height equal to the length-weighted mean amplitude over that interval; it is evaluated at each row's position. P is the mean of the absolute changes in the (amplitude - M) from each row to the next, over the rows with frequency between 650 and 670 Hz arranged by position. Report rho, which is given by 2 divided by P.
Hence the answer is 0.08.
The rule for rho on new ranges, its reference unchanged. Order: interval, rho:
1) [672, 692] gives 0.13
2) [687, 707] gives 0.12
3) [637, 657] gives 0.04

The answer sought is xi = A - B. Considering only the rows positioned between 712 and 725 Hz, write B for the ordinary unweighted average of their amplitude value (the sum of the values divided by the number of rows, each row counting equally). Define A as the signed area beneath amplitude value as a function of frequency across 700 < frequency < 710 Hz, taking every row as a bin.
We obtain 2640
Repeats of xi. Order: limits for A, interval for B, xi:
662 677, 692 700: 4465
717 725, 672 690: 2721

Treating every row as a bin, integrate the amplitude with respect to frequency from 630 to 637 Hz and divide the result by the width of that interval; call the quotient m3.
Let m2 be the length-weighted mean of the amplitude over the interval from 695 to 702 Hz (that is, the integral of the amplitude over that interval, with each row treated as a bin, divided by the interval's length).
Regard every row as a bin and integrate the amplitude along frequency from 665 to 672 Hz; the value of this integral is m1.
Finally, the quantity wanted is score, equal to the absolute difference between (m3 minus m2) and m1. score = 2193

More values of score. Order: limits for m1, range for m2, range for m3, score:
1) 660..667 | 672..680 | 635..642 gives 2331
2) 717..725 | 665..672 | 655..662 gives 2947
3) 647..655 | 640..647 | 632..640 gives 1458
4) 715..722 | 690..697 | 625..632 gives 2344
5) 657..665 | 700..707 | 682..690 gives 2787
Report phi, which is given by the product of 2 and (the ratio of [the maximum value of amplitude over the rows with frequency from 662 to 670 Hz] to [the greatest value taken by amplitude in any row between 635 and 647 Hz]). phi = 1.87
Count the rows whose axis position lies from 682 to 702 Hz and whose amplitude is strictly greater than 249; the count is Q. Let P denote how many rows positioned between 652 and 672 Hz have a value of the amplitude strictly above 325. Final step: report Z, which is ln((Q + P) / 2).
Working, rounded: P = 5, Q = 1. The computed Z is 1.10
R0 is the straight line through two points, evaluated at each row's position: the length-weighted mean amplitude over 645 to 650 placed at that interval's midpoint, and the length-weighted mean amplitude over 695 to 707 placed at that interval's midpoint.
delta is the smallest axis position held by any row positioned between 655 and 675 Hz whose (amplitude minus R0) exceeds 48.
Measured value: 656.0 Hz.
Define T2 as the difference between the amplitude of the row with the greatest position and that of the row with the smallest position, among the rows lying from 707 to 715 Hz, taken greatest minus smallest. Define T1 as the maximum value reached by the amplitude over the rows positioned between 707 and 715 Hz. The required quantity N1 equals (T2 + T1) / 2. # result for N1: 163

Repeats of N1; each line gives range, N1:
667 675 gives 130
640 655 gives 118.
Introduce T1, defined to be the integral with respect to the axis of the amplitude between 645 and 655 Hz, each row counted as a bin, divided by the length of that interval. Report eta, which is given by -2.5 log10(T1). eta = -5.72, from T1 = 195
